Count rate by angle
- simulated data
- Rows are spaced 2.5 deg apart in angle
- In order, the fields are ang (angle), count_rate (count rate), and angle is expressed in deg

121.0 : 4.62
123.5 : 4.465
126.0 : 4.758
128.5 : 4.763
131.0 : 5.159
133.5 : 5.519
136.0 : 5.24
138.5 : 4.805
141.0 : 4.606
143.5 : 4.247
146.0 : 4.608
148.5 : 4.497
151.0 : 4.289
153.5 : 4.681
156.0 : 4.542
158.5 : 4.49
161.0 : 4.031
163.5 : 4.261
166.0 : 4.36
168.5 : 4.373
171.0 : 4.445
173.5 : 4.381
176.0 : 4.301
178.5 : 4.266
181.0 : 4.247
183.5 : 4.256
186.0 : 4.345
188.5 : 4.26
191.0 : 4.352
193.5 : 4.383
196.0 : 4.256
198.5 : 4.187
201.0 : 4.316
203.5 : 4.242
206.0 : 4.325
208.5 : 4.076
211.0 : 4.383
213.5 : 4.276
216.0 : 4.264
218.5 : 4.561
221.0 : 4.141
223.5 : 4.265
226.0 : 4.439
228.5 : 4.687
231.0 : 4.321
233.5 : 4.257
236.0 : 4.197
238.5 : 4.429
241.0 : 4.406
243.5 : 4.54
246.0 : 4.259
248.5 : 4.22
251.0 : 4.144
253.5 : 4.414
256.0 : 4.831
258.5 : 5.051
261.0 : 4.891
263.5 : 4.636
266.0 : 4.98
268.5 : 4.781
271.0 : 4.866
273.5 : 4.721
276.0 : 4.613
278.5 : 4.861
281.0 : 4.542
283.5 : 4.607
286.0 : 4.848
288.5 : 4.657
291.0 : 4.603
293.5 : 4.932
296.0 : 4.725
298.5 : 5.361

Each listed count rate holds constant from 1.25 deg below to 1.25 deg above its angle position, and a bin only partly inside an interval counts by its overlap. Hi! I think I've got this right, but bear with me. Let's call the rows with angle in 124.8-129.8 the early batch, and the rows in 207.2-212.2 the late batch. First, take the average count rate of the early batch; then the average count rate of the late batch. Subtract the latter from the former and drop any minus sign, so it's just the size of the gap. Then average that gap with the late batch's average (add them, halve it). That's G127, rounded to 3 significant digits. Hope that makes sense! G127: 2.38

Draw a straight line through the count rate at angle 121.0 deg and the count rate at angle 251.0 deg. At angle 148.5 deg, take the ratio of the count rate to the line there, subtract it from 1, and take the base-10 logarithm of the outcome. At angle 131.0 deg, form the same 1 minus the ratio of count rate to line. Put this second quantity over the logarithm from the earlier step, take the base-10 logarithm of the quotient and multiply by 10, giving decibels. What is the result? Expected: -12.6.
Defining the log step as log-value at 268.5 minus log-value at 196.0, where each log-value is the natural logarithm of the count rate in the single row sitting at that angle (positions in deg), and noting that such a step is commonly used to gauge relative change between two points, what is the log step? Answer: 0.12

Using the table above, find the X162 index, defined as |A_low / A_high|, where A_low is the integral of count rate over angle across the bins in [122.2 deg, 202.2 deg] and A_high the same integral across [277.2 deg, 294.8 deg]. 4.3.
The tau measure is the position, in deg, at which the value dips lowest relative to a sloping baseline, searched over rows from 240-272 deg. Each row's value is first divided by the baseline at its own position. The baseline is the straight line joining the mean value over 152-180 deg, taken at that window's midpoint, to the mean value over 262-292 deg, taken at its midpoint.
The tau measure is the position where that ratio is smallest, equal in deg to 251.0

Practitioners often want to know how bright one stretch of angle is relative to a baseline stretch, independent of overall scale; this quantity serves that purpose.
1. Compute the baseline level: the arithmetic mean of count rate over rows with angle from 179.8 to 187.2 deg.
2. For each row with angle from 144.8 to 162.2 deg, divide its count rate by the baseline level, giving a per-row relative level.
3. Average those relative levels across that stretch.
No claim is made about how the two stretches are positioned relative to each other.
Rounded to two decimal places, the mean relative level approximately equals 1.04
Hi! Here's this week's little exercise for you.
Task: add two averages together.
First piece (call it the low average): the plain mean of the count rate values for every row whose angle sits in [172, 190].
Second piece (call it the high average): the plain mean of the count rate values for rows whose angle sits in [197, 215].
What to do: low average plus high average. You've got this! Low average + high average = 8.6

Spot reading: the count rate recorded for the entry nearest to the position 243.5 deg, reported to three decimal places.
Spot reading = 4.540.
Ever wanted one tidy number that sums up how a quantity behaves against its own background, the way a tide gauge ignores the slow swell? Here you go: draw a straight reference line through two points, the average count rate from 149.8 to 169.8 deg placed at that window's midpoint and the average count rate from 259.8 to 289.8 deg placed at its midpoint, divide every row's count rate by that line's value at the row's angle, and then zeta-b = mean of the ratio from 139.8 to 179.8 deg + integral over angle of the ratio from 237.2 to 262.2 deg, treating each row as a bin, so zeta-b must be 25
